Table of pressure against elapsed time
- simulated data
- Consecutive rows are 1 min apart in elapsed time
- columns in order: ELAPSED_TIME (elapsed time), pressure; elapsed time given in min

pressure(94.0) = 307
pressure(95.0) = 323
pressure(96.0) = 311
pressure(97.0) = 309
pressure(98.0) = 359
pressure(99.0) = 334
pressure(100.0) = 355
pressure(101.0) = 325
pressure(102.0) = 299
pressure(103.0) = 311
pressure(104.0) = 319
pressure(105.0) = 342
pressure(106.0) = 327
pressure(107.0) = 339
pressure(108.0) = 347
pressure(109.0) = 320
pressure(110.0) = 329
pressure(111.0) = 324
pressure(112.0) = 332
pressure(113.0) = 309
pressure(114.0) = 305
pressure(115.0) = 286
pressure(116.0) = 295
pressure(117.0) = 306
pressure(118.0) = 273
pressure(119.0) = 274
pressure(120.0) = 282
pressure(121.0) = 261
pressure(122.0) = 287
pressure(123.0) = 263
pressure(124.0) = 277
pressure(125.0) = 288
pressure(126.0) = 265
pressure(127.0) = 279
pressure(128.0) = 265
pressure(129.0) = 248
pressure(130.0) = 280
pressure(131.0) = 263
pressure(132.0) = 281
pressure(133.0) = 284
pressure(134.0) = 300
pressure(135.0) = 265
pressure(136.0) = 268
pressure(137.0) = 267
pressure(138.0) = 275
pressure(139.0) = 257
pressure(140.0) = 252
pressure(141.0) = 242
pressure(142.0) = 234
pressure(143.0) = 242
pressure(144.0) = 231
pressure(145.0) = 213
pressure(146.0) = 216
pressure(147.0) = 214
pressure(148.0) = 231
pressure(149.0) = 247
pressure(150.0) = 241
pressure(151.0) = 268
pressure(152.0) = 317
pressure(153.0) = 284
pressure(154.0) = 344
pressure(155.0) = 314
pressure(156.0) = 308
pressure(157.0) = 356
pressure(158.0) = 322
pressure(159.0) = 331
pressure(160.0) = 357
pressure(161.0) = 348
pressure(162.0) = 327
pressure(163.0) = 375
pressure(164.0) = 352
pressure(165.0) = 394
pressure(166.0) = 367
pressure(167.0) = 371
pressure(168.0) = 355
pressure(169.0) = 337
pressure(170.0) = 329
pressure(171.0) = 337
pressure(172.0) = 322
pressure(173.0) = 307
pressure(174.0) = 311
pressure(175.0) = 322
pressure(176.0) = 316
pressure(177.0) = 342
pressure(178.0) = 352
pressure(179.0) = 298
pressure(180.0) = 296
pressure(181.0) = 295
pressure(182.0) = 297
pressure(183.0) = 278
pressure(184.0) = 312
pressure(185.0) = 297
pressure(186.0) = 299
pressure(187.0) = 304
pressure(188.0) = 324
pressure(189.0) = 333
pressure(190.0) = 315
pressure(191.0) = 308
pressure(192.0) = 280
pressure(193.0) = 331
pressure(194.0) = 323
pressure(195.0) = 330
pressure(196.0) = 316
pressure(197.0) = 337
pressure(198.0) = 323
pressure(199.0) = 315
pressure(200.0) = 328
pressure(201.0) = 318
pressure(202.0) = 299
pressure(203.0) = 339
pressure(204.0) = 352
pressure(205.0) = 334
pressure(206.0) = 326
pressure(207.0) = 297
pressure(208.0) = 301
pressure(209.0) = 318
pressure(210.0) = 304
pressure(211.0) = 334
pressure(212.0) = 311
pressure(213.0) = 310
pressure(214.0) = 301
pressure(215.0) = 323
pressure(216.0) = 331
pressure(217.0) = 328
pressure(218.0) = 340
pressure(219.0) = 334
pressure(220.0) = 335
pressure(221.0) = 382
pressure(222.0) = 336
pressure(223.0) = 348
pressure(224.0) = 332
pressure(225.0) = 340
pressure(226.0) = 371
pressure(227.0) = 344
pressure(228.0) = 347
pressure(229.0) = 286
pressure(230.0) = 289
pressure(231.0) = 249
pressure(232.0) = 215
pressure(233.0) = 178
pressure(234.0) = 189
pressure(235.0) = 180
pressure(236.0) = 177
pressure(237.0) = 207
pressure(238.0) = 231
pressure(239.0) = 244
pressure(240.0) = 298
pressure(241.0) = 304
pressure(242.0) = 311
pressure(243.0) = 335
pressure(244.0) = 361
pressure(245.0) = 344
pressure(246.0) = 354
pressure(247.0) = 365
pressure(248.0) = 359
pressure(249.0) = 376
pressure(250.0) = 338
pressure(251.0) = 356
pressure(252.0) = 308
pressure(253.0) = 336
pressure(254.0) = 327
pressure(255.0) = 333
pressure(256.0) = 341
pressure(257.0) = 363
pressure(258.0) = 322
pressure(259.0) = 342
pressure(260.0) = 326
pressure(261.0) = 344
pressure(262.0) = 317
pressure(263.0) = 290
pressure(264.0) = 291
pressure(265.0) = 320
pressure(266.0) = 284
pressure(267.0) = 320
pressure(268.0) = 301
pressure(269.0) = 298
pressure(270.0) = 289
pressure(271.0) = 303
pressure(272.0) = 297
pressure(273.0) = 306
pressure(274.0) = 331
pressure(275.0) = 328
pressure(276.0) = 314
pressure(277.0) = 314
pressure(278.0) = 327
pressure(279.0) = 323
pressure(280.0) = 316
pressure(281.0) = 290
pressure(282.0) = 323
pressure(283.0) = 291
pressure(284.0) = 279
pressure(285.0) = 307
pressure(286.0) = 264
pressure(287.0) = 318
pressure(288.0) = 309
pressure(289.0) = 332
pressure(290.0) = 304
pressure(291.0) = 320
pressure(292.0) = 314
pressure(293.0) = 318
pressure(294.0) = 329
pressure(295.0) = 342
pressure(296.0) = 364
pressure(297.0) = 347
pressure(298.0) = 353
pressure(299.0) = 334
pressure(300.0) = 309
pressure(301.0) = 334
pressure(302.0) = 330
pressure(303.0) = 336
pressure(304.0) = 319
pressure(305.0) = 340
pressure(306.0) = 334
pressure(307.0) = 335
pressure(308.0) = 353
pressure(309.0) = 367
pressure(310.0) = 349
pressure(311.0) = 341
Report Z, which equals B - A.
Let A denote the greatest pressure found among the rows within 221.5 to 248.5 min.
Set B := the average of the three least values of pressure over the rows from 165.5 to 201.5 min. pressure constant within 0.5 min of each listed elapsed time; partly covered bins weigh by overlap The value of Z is -87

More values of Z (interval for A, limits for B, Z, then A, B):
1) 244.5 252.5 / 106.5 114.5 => -65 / 376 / 311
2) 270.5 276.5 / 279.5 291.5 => -53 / 331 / 278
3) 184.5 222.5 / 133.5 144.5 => -146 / 382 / 236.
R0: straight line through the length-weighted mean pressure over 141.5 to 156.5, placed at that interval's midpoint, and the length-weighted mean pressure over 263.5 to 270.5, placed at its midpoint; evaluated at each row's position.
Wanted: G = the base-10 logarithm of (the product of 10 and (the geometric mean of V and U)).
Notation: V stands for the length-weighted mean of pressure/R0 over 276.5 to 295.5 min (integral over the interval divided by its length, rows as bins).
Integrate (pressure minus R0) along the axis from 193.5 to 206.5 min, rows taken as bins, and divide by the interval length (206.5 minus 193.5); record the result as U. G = 1.85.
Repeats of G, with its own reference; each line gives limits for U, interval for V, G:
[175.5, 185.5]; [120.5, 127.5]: 1.80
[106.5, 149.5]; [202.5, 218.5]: 1.70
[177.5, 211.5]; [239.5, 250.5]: 1.83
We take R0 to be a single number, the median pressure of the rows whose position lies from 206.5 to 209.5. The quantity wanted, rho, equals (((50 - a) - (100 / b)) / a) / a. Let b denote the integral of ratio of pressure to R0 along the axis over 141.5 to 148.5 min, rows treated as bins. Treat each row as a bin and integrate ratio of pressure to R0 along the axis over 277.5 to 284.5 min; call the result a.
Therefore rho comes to 0.47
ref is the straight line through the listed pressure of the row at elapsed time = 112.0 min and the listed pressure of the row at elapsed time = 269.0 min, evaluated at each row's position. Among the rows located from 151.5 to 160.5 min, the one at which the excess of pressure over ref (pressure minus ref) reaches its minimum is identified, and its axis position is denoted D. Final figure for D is 153.0 min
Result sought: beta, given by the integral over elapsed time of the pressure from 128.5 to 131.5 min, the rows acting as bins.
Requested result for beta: 791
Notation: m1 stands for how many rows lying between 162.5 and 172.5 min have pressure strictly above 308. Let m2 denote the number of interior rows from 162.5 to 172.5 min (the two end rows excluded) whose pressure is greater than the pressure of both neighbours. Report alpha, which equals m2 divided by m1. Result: 0.3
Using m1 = 10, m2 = 3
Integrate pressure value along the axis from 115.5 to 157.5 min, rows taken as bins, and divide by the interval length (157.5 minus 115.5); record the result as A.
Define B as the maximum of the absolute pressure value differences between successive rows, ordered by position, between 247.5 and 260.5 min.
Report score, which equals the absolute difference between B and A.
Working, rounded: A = 270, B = 48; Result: 222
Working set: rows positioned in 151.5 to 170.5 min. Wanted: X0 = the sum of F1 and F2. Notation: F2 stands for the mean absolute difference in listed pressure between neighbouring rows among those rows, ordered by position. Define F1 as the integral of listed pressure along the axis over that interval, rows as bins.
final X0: 6514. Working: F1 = 6488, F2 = 25.7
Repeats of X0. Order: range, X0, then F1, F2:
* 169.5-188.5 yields 5952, 5938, 13.8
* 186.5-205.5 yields 6127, 6109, 17.7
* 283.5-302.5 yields 6127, 6107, 19.6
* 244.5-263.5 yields 6462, 6441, 20.6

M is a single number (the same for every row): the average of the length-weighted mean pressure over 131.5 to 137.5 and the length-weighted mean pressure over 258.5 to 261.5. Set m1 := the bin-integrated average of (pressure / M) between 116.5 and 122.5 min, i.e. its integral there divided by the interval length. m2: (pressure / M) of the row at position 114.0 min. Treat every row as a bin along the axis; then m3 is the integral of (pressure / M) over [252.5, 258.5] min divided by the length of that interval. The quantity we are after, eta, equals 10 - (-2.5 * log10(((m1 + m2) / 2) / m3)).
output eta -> 9.85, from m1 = 0.91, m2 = 0.99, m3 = 1.10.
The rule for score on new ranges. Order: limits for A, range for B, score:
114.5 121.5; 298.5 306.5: 257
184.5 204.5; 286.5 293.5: 291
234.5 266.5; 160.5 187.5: 258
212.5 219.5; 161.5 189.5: 270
